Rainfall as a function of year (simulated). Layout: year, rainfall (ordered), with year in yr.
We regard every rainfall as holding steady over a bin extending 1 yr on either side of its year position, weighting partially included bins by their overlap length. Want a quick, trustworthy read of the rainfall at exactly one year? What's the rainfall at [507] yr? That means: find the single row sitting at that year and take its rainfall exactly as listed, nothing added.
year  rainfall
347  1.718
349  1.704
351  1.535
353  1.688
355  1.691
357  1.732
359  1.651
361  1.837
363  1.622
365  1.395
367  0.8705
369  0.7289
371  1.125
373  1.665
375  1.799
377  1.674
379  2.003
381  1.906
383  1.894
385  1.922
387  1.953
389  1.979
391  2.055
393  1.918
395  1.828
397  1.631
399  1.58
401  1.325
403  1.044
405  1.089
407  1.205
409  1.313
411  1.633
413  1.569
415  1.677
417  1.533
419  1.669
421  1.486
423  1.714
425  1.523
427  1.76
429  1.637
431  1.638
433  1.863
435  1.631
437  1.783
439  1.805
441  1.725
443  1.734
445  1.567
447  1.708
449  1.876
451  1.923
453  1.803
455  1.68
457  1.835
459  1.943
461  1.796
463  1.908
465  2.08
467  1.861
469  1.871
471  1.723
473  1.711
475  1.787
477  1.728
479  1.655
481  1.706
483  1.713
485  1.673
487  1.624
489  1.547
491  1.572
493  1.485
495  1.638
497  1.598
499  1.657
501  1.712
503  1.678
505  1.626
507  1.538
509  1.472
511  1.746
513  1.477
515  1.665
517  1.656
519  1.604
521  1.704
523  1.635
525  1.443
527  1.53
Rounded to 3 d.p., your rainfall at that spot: 1.538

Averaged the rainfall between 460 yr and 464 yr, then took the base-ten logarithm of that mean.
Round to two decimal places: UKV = 0.27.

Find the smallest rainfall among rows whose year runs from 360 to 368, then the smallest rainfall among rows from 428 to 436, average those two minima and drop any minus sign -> 1.25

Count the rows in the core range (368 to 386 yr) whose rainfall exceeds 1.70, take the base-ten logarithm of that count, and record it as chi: 0.7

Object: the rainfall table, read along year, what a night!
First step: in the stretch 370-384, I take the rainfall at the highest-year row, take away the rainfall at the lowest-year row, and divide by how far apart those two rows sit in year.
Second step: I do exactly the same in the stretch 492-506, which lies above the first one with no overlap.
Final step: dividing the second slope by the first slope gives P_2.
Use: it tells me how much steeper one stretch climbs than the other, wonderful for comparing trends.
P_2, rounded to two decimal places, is 0.18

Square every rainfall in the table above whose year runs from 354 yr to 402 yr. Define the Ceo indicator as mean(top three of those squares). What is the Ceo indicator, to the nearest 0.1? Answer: 4.1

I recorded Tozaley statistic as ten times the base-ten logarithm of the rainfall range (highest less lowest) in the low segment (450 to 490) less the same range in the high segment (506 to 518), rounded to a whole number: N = -6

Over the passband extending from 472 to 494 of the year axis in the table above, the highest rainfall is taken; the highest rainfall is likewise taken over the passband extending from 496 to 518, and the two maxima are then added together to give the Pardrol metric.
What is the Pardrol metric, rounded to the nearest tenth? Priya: 3.5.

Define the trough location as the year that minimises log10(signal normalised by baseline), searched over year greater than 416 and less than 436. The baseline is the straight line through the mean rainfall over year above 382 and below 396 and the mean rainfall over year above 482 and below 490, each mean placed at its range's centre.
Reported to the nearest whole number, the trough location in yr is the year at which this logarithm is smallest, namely 421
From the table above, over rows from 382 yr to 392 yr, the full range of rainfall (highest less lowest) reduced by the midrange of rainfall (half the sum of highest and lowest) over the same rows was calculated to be -1.81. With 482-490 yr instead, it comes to -1.46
